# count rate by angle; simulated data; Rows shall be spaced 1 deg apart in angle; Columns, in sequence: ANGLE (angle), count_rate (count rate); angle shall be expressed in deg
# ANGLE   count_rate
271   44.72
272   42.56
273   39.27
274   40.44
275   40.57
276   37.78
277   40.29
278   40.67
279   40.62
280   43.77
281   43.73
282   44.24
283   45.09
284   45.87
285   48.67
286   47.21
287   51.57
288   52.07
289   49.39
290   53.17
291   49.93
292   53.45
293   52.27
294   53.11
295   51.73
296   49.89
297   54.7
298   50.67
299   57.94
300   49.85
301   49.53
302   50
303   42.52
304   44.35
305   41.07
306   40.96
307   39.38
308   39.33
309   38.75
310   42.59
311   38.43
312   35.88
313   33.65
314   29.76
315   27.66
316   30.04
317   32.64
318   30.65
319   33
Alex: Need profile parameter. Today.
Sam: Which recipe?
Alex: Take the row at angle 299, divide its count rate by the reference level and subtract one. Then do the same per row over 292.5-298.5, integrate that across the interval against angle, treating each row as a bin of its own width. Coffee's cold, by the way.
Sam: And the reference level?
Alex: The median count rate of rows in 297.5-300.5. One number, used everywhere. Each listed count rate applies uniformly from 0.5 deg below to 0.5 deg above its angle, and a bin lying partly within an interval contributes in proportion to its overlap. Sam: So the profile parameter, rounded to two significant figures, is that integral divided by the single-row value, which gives 1.1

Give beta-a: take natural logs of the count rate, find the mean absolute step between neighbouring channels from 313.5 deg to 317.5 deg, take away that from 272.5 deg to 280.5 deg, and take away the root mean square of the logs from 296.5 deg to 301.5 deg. -3.92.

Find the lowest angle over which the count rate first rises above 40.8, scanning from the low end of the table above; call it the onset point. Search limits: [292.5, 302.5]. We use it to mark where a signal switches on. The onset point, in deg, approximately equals 293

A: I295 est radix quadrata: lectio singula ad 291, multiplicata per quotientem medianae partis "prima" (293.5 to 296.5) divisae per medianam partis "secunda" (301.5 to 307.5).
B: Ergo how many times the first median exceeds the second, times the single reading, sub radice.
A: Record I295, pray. 7.9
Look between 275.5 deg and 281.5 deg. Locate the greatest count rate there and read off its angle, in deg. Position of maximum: 280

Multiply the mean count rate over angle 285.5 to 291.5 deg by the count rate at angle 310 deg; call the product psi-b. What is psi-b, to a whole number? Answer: 2153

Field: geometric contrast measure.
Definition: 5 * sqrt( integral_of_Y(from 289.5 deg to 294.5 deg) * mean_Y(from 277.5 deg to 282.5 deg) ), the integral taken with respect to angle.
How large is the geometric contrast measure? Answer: 528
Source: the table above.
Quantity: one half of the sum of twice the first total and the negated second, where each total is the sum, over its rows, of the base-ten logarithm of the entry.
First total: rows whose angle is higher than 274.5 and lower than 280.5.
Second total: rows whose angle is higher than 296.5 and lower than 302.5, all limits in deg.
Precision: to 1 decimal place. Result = 4.5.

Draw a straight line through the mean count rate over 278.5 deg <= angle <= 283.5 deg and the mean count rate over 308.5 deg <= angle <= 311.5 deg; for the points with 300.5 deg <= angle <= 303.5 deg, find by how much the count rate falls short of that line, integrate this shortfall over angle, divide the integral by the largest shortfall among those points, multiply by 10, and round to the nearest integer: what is 111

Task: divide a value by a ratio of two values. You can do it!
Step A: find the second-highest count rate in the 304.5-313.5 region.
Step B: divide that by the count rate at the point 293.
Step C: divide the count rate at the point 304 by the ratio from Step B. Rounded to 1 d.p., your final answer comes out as 56.4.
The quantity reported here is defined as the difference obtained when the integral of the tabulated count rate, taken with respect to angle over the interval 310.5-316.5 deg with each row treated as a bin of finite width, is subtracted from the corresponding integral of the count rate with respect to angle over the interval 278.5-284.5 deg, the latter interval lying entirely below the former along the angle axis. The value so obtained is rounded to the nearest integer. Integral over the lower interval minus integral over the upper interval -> 68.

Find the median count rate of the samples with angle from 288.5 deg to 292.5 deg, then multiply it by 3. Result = 155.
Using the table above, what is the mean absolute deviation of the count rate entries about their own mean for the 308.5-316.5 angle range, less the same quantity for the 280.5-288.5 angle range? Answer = 1.7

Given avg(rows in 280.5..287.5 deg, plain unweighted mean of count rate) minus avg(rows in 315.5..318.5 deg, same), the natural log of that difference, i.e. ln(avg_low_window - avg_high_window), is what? 2.7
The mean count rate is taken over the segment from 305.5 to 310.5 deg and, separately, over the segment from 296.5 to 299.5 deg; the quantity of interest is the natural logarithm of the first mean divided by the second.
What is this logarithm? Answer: -0.30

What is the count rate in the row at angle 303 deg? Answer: 42.52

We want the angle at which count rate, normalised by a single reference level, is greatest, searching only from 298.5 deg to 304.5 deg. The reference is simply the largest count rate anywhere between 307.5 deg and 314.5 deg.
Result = 299 deg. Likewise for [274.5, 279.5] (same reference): 278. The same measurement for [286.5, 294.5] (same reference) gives 292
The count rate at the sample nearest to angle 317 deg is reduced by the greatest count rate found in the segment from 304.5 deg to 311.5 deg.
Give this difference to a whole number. -10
